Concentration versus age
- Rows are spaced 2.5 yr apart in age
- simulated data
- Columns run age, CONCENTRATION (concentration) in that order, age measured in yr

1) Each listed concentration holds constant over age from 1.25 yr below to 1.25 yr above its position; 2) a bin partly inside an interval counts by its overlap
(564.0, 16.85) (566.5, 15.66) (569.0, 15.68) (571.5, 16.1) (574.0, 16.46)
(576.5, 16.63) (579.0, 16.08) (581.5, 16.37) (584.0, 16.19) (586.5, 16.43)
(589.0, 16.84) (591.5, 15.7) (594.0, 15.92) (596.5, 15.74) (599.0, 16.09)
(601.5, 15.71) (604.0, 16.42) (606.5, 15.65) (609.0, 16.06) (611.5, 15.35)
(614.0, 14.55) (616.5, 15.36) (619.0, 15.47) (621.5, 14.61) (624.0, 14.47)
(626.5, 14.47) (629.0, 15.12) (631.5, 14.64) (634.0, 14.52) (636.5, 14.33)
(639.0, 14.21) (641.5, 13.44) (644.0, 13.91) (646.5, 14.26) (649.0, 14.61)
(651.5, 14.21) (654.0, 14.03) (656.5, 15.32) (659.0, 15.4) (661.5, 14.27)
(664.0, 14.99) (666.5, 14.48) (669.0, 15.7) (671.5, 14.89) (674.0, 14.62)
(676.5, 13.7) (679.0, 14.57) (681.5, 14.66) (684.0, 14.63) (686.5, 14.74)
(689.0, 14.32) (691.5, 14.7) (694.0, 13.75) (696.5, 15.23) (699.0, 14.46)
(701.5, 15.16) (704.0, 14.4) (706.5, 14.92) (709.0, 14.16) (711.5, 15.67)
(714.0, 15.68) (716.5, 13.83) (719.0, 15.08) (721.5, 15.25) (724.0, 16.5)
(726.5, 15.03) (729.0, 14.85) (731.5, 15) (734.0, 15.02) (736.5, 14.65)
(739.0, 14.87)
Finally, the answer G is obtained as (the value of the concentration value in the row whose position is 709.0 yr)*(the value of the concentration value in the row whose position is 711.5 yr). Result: 222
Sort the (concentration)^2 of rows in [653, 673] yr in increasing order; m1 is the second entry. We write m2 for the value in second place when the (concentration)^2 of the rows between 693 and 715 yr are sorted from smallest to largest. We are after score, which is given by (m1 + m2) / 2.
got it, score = 202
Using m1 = 204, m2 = 201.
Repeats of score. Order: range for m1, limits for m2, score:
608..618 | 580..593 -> 249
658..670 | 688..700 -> 207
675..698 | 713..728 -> 207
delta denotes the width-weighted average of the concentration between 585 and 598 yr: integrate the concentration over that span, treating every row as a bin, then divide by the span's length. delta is 16.1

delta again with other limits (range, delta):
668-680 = 14.7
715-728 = 15.1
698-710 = 14.6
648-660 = 14.7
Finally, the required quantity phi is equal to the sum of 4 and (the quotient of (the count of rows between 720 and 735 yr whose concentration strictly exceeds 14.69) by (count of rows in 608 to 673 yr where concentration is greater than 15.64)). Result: 7.0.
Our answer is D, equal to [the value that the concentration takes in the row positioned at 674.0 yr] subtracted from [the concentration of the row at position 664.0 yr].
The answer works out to 0.4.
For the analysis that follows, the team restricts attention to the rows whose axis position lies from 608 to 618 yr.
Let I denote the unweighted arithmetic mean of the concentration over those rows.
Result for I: 15.3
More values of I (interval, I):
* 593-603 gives 15.9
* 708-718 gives 14.8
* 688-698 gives 14.5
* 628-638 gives 14.7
